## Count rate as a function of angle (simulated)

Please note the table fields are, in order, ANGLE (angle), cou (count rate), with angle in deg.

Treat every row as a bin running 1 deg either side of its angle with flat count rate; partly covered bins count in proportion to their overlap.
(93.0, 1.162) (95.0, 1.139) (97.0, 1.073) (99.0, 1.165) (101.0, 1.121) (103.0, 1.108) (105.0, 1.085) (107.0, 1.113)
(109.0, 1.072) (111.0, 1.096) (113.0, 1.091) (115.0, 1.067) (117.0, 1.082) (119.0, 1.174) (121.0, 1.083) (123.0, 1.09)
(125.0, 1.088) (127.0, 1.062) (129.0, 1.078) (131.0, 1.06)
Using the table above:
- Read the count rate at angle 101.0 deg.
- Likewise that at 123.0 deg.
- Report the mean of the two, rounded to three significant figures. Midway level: 1.11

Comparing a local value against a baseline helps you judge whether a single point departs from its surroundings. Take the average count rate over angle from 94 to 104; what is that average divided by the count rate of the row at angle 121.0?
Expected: 1.04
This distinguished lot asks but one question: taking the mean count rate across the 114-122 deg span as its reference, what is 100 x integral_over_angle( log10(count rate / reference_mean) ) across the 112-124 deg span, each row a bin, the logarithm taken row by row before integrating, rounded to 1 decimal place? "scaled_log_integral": -2.0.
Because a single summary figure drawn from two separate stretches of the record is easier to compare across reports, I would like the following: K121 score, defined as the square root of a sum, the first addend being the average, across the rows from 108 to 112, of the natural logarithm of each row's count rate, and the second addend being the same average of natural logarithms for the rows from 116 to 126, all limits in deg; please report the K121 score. 0.422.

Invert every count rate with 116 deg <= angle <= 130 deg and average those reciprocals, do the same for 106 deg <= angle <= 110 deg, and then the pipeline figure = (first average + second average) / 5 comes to 0.366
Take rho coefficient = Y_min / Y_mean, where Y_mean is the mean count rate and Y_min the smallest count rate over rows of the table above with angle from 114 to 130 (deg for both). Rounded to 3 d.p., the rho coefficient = 0.974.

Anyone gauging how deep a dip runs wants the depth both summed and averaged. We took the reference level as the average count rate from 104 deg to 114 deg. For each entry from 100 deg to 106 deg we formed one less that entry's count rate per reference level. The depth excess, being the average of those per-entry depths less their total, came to 0.024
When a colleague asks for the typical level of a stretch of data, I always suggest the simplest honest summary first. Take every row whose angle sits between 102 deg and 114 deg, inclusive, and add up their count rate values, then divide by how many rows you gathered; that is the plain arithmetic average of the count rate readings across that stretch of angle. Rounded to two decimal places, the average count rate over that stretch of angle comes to 1.09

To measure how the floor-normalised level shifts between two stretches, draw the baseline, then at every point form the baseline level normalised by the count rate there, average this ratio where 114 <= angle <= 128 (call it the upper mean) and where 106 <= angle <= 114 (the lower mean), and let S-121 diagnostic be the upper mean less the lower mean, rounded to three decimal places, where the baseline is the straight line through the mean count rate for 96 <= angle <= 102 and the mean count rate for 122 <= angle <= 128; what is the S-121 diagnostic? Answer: -0.014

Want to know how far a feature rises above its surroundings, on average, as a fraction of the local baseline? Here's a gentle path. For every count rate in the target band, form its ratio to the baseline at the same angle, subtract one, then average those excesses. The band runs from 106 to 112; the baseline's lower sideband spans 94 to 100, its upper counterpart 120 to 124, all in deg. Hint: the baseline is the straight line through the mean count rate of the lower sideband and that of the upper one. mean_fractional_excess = -0.012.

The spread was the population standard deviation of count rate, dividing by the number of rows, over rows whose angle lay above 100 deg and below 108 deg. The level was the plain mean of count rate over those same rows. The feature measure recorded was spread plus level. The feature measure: 1.12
